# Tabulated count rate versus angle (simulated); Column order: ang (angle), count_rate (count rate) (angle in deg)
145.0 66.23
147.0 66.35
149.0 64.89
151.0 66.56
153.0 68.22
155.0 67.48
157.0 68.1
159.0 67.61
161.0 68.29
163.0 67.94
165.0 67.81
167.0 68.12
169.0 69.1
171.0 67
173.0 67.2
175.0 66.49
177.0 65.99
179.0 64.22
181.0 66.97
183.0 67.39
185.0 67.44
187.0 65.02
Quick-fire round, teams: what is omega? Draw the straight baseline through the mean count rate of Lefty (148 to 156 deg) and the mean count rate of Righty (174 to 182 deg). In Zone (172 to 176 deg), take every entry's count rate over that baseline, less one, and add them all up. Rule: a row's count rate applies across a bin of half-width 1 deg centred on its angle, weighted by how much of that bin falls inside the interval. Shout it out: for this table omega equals 0.024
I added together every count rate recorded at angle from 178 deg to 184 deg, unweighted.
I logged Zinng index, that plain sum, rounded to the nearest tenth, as 198.6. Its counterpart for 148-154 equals 199.7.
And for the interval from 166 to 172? 204.2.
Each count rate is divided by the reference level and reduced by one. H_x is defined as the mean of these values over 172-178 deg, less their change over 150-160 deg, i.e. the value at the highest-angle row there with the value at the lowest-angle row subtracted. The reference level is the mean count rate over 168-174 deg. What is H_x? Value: -0.03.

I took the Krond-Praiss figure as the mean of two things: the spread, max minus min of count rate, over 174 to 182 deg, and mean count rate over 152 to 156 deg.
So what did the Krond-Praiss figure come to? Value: 35.3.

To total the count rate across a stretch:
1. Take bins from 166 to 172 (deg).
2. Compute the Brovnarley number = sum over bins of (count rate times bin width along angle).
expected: 408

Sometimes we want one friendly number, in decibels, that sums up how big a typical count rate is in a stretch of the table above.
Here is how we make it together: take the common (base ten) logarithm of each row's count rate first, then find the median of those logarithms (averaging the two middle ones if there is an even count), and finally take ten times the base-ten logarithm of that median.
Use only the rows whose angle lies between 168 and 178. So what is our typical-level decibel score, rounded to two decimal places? 2.62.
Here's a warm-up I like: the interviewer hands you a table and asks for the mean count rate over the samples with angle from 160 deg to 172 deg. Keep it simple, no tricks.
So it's 68.0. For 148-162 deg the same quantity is 67.3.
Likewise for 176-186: 66.4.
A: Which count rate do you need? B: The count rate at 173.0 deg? 67.2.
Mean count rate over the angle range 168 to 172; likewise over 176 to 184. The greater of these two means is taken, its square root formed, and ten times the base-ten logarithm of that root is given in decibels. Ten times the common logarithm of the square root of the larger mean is 9.164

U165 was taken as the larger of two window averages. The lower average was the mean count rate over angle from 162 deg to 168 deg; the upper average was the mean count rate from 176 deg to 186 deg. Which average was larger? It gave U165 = 68.0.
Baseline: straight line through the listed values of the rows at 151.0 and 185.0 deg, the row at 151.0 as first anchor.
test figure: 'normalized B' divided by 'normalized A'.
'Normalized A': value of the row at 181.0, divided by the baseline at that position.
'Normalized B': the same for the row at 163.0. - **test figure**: 1.02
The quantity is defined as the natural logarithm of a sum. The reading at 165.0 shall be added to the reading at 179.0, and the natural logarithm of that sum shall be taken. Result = 4.88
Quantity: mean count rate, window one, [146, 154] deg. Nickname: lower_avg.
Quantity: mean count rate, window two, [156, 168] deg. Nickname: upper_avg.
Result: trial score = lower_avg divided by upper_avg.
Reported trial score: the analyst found 0.98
